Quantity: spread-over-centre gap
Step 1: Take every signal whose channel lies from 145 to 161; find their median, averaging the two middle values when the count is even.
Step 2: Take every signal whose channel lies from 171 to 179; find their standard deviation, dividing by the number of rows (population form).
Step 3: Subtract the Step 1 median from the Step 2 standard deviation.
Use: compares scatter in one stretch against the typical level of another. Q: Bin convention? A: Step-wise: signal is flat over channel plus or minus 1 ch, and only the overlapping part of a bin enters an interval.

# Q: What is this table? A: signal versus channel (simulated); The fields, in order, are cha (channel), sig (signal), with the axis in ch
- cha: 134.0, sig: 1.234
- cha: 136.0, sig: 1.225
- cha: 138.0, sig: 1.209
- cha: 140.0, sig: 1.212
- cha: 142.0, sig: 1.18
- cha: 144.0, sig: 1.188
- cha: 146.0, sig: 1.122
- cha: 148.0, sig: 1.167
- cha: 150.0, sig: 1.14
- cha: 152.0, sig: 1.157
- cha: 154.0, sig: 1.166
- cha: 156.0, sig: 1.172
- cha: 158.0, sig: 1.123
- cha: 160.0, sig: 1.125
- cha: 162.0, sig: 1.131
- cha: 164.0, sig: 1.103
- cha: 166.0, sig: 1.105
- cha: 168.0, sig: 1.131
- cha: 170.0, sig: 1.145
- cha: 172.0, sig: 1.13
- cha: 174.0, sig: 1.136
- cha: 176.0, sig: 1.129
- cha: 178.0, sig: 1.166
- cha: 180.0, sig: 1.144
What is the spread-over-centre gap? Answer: -1.13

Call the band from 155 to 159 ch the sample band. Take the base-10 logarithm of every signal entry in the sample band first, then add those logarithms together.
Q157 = 0.119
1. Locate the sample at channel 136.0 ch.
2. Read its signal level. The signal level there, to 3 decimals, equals 1.225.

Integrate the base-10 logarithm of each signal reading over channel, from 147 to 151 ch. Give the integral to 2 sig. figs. 0.25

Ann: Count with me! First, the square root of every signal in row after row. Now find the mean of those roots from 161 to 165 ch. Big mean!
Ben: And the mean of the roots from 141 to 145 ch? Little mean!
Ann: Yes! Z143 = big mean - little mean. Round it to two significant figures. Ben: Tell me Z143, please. -0.031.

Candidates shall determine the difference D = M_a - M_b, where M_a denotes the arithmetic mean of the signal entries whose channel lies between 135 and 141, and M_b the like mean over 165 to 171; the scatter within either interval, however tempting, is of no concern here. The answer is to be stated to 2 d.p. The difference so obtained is 0.09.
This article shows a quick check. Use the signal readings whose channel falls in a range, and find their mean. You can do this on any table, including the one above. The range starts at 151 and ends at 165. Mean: 1.14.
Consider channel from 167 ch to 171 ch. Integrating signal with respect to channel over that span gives 4.552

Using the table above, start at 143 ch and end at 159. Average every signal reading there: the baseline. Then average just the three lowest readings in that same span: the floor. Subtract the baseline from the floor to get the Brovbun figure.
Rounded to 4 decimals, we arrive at -0.0260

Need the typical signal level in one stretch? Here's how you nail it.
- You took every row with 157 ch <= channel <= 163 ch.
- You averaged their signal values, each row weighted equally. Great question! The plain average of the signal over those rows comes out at 1.13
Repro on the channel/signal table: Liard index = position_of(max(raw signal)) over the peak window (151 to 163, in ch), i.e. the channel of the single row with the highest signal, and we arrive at 156.0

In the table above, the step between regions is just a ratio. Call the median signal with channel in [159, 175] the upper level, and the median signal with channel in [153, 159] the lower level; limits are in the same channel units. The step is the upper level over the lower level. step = 0.970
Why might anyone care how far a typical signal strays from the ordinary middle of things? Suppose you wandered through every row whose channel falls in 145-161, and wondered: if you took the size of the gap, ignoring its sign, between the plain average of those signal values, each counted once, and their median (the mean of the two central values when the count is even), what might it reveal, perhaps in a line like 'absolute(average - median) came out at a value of 0.0020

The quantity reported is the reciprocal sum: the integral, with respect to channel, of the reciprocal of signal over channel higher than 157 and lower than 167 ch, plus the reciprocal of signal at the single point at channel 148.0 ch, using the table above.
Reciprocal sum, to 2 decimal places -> 9.81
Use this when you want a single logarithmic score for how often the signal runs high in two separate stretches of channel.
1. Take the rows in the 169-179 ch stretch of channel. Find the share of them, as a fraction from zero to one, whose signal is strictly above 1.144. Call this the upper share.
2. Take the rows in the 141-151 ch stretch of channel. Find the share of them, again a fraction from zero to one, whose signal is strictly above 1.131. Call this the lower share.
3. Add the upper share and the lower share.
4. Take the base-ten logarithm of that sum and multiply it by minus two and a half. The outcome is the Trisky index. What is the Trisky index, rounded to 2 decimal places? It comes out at -0.20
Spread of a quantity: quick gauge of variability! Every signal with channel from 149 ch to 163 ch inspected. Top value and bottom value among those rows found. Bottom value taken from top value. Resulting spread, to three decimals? 0.049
